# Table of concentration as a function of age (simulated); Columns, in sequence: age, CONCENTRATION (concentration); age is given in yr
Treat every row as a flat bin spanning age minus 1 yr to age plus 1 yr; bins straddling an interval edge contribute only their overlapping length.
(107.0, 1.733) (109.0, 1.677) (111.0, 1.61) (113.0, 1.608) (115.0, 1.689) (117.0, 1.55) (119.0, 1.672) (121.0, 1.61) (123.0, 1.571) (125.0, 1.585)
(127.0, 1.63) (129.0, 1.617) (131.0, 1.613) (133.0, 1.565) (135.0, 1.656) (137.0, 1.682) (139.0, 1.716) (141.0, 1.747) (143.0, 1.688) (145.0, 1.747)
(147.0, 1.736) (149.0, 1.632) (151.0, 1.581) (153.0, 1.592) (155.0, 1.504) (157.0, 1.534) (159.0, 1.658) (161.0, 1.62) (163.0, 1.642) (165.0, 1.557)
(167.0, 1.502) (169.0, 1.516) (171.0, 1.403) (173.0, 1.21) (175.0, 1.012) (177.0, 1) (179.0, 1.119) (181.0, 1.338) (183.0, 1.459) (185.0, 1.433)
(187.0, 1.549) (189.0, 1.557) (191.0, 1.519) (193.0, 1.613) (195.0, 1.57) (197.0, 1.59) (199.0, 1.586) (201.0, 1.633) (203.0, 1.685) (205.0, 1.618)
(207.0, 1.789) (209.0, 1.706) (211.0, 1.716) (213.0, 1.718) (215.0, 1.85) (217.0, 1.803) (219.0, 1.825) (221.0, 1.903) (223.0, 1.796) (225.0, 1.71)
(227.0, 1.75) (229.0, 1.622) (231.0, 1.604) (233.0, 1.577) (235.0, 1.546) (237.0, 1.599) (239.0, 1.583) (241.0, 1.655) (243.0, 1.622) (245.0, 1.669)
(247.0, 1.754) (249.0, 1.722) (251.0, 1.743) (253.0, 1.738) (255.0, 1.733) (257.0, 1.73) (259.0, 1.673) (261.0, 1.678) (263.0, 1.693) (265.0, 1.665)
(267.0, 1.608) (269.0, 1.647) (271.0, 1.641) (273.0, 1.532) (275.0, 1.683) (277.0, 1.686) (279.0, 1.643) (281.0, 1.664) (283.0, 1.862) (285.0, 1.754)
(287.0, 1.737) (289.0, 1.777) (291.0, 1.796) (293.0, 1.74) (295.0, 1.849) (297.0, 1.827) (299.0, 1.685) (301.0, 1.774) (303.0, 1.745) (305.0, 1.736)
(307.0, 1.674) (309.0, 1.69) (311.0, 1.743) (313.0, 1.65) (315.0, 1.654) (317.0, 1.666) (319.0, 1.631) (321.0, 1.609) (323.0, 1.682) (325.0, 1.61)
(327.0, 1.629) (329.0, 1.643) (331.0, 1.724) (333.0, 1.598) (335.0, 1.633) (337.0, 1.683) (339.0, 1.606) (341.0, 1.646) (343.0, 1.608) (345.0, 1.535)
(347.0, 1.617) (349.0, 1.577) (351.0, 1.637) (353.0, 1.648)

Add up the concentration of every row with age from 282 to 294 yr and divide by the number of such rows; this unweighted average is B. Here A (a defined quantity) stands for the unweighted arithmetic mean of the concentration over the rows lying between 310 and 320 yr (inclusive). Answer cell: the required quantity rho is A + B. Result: 3.45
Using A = 1.67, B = 1.78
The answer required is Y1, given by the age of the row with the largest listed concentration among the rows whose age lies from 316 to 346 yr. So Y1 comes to 331.0 yr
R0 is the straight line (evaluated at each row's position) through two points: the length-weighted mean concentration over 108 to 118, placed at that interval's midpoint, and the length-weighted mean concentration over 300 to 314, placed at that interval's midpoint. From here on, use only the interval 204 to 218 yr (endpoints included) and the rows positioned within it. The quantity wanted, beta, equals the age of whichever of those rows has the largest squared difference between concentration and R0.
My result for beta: 215.0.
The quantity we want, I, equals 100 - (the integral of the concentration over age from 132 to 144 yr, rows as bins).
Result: 80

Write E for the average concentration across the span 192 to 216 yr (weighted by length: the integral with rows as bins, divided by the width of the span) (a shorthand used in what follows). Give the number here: 1.67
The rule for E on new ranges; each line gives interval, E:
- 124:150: 1.66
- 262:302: 1.71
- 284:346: 1.69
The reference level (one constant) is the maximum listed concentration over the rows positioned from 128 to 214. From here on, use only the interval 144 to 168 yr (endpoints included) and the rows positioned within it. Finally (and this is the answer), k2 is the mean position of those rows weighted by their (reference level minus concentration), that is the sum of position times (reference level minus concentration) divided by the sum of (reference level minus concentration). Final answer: 157.8 yr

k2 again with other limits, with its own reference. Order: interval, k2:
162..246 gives 191.2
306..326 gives 317.1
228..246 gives 236.5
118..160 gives 139.2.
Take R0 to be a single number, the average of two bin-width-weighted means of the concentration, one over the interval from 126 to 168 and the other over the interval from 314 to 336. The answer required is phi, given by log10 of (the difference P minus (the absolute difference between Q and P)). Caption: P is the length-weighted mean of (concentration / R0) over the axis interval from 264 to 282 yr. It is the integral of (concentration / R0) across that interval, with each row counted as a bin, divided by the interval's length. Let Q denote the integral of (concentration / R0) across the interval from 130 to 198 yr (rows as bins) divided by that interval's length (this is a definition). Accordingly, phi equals -0.031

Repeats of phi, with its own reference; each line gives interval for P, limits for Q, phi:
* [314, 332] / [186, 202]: -0.016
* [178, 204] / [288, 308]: -0.113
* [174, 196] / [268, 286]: -0.181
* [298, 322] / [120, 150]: 0.004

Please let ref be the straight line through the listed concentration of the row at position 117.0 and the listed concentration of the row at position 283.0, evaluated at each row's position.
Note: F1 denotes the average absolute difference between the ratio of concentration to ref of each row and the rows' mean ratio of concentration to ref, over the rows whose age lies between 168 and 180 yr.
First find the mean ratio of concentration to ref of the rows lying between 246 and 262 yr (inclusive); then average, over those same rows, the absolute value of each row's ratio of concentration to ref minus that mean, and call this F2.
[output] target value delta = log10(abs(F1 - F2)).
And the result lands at -1.1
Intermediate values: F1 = 0.103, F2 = 0.016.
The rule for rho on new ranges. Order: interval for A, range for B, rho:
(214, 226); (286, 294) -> 3.58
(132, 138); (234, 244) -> 3.24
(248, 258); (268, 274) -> 3.34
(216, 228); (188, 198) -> 3.37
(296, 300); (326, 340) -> 3.40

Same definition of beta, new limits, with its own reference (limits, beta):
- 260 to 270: 267.0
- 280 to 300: 283.0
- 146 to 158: 155.0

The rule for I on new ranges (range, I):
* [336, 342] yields 90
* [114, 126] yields 81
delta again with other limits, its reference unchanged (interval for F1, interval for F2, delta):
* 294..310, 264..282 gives -1.9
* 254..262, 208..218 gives -1.9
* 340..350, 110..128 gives -2.3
